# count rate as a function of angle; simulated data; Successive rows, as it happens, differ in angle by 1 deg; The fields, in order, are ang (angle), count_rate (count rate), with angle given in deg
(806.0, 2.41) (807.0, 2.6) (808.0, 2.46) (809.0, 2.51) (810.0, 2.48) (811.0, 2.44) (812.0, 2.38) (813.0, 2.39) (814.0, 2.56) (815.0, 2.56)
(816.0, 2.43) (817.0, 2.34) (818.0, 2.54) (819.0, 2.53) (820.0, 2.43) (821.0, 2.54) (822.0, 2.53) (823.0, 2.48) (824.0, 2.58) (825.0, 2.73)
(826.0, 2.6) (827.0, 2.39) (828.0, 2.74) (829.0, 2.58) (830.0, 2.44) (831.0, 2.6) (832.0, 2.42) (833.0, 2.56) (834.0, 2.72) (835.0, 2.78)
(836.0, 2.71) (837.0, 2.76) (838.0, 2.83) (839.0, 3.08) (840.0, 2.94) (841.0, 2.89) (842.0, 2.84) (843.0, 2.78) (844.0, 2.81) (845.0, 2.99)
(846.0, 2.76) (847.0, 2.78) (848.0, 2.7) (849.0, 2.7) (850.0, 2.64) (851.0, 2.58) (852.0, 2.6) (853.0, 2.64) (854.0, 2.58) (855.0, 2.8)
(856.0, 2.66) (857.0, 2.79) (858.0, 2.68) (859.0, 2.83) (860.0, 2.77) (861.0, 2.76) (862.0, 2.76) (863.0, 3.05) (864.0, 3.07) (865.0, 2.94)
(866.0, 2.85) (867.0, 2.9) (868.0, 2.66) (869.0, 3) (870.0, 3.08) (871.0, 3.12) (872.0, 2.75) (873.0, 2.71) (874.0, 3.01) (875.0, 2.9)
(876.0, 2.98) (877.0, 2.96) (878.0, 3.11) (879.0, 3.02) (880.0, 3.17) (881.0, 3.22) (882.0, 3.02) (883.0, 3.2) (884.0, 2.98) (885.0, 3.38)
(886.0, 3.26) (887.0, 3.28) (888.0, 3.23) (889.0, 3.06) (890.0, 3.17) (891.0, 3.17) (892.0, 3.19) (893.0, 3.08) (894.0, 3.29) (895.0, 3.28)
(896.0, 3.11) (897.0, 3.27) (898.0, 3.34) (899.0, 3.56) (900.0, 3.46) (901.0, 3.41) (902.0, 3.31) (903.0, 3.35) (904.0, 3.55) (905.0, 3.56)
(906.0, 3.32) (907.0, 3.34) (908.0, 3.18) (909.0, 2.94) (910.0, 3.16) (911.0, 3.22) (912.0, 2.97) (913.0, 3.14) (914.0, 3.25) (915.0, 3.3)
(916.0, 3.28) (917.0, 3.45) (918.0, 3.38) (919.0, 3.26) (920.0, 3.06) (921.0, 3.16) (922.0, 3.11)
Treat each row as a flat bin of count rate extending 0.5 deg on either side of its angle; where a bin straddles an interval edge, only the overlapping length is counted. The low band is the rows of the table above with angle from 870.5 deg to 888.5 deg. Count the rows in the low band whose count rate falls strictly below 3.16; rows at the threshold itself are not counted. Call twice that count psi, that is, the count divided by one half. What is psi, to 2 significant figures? 22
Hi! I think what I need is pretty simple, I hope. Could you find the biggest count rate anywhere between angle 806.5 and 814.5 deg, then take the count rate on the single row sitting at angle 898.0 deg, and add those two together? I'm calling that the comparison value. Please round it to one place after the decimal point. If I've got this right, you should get 5.9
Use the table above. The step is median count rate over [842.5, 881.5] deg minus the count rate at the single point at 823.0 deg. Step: 0.32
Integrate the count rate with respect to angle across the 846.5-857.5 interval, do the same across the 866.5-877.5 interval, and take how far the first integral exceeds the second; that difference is -2.6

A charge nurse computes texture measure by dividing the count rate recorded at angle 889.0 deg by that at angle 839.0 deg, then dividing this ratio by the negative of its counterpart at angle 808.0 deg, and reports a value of -0.404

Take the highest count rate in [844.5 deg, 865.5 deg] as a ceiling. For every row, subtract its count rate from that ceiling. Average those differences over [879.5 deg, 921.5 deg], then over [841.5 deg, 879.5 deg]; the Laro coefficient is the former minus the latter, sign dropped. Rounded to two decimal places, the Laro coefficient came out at 0.41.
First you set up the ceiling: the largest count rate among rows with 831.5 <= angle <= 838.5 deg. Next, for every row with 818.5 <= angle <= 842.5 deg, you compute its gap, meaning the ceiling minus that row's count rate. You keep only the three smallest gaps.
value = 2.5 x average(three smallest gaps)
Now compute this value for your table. -0.35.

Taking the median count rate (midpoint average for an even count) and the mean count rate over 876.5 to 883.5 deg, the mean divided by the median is 1.00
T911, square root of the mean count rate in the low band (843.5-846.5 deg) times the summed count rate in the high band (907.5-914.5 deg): 7.9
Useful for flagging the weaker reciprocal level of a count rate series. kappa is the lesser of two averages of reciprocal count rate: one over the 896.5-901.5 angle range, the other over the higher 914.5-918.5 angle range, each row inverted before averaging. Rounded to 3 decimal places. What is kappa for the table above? 0.294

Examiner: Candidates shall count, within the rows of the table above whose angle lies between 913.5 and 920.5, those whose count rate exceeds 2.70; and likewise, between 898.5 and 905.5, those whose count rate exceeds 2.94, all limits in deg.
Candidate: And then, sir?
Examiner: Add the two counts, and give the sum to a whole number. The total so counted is 14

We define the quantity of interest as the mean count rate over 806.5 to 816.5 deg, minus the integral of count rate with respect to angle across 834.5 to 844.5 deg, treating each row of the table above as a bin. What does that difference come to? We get -25.9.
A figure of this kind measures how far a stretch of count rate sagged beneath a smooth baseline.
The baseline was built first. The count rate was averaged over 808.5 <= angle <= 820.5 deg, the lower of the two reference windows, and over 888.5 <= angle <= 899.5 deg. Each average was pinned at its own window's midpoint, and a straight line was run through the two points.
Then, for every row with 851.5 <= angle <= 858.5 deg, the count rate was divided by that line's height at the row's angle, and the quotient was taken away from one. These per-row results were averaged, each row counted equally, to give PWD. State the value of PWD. 0.06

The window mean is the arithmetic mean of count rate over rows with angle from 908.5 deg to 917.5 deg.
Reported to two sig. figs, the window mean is 3.2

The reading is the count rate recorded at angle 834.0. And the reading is 2.72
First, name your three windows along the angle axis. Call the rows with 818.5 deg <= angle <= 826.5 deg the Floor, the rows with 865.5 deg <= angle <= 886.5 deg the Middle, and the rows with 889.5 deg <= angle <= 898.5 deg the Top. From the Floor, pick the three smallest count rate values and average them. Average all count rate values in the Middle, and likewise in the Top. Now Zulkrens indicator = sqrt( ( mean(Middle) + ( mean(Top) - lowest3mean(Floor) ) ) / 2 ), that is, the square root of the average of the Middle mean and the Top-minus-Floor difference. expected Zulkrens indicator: 1.37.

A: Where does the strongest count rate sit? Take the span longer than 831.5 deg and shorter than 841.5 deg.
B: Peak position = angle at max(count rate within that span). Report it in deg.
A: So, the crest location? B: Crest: 839.0 deg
